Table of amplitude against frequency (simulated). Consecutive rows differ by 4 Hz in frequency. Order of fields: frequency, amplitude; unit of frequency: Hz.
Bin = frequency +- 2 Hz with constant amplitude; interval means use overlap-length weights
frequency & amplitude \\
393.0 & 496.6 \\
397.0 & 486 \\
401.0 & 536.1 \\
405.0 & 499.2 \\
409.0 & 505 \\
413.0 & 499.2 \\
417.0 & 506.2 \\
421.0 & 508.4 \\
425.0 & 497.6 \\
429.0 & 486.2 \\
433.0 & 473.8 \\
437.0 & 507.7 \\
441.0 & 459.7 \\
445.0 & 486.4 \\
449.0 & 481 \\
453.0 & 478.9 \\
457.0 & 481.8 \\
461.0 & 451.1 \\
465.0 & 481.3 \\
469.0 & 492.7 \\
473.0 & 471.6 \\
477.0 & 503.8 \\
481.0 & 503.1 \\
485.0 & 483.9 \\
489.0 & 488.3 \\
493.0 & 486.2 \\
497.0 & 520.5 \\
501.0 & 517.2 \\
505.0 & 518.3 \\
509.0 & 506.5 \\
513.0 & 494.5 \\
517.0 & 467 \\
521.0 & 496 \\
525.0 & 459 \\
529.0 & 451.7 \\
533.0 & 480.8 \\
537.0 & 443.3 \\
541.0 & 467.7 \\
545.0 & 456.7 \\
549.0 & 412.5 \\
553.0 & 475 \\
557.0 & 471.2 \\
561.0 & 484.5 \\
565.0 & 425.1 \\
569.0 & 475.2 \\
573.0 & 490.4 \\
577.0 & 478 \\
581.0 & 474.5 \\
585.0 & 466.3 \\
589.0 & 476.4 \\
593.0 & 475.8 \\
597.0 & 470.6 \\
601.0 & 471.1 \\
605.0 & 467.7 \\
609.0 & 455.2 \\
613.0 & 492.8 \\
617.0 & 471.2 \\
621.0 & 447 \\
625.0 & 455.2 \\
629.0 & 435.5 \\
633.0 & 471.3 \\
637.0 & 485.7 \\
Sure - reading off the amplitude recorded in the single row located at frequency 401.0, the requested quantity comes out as 536.1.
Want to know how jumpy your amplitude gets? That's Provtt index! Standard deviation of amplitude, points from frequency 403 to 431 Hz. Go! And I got 7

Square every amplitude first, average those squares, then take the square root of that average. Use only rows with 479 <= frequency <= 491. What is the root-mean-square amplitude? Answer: 492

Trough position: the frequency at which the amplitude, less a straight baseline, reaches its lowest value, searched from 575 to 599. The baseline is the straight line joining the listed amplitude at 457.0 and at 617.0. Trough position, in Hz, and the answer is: 585.0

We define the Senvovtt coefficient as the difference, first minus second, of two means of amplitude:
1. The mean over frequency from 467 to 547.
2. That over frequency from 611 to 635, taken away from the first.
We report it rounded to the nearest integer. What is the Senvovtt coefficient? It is 23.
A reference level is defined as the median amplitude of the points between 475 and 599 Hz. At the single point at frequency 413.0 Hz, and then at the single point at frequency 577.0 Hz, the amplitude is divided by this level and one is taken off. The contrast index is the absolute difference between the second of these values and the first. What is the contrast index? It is 0.045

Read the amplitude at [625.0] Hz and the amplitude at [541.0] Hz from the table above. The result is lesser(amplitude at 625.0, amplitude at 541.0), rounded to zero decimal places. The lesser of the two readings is 455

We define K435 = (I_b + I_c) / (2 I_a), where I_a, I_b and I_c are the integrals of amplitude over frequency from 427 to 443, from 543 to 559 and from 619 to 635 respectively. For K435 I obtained 0.940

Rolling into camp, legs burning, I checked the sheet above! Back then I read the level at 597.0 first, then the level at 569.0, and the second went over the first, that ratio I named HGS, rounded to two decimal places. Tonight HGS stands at 1.01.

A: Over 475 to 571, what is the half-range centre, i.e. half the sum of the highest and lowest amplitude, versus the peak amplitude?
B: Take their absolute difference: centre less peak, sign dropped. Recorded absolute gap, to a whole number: 54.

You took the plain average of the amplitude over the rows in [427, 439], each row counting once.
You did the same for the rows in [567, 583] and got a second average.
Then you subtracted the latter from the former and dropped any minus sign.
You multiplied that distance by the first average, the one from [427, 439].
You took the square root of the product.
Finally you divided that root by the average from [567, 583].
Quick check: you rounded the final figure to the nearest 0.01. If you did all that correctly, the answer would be 0.14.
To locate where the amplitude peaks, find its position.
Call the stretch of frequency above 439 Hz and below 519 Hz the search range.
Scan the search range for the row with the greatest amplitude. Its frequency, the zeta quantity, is 497.0 Hz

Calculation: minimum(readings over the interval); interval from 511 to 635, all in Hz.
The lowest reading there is 412.5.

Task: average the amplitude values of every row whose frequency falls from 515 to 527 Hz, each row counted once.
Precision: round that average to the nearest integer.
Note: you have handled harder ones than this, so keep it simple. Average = 474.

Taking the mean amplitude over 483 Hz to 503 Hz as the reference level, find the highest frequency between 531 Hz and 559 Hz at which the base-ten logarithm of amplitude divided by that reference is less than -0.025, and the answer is 557.0 Hz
